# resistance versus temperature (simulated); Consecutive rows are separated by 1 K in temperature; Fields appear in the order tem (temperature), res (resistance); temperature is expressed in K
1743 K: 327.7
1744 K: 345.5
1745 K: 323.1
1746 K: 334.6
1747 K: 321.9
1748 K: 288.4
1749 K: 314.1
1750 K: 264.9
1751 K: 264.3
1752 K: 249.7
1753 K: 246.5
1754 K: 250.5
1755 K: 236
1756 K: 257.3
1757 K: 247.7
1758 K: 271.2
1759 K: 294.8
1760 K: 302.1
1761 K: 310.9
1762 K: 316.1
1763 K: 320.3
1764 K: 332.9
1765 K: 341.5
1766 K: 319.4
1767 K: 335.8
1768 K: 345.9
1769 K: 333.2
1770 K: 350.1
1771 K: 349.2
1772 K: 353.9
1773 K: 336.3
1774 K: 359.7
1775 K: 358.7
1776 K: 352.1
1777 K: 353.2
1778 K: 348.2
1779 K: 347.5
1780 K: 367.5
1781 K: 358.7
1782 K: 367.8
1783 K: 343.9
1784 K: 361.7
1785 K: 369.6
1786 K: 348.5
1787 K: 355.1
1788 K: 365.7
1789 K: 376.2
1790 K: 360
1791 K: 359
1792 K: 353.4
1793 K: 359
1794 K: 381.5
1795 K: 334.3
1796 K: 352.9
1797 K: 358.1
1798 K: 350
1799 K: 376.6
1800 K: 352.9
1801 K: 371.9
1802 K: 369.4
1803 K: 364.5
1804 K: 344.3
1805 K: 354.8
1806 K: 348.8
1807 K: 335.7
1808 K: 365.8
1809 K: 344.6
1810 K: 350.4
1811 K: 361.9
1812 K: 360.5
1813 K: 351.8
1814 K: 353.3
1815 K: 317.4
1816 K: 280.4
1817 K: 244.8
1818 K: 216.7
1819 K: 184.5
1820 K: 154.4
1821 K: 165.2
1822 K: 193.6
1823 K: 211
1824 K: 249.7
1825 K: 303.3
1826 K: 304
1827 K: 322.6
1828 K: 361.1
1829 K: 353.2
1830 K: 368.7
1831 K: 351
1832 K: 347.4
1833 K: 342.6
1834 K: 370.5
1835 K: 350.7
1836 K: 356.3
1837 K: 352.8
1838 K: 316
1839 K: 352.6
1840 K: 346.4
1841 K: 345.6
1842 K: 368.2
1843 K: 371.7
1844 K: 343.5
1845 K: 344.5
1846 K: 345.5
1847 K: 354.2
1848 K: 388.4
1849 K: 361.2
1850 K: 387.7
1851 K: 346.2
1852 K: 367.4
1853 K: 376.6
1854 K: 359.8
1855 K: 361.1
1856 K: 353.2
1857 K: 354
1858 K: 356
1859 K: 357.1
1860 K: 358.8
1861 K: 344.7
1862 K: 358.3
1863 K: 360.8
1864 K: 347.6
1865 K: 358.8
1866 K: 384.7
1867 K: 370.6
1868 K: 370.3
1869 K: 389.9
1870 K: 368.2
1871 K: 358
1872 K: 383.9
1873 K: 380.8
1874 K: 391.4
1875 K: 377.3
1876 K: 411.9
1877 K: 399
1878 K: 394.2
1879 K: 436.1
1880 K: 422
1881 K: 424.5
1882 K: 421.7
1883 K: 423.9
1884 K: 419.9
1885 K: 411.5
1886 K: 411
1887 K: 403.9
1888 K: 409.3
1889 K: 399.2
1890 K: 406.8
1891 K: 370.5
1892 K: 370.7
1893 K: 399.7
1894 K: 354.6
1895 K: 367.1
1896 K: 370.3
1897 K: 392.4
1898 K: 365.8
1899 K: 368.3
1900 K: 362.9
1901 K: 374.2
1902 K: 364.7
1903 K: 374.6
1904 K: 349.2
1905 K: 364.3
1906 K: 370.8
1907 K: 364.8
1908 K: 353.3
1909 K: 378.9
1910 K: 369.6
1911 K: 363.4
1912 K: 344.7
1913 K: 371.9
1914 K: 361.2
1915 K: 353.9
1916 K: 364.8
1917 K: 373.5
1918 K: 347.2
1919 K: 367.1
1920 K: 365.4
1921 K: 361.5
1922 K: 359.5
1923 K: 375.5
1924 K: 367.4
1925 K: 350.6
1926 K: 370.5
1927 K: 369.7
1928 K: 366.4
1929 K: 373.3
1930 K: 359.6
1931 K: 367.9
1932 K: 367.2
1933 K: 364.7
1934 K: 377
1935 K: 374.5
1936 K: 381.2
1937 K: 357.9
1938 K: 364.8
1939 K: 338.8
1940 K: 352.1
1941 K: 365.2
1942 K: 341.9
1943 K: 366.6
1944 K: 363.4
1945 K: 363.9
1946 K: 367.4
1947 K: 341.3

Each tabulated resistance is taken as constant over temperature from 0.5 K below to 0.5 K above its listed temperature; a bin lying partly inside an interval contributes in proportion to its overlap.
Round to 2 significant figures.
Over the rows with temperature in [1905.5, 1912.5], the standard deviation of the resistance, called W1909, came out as 11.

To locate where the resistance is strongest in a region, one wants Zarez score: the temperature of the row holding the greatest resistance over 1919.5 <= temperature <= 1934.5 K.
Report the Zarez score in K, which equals 1934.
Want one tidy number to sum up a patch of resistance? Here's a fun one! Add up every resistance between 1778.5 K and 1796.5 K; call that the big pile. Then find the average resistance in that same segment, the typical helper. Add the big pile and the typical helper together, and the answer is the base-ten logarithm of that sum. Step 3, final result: 3.83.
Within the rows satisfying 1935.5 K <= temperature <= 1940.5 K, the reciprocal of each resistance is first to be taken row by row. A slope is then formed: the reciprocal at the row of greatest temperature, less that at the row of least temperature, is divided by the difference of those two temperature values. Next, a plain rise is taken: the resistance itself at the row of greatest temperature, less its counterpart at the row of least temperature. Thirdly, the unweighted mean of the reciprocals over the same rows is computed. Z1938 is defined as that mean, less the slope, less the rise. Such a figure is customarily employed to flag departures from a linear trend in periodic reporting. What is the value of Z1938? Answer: 29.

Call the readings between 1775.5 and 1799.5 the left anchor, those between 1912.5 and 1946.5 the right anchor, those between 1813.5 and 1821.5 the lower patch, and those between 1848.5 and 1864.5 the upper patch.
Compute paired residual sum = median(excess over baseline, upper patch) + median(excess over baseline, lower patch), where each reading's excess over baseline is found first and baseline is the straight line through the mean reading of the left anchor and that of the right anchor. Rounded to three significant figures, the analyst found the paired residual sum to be -131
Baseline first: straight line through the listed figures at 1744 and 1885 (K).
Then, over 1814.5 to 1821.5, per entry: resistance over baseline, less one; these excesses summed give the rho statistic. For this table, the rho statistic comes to -2.9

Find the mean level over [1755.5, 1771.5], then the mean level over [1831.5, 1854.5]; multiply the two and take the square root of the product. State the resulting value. 335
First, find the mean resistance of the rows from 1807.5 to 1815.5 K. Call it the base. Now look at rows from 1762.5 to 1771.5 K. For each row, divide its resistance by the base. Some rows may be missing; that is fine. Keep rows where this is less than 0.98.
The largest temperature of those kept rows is 1769 K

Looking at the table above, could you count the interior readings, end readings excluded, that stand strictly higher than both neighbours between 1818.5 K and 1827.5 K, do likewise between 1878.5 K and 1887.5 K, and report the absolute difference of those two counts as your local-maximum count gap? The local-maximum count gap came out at 2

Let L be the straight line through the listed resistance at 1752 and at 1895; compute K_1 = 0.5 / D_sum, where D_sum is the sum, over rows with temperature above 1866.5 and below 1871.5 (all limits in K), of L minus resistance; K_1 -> -0.0039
